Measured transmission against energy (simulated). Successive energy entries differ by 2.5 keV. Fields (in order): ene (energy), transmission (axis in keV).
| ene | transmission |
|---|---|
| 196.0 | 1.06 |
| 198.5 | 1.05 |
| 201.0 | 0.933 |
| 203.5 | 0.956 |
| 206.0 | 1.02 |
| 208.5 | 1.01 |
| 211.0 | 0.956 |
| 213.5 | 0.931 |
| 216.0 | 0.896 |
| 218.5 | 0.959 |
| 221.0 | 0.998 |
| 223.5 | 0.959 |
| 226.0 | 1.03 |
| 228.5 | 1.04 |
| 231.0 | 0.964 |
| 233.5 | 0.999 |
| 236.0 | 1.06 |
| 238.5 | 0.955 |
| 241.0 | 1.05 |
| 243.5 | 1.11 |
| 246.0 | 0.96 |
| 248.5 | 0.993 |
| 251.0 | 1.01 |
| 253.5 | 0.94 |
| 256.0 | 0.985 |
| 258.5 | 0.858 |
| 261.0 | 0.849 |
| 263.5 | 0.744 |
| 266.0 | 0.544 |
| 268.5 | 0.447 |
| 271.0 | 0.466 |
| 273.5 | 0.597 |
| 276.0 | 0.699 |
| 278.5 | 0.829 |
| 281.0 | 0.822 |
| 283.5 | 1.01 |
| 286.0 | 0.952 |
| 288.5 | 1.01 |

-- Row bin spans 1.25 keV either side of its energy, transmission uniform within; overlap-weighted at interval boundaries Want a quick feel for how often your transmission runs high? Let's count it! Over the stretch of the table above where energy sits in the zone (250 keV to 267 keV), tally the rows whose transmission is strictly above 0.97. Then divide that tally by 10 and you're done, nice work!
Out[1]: 0.20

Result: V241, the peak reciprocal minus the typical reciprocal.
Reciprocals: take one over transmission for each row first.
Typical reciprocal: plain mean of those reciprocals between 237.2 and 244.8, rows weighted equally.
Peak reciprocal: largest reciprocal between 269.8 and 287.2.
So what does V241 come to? 1.2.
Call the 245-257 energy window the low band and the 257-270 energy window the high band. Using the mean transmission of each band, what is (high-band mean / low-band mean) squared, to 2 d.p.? 0.50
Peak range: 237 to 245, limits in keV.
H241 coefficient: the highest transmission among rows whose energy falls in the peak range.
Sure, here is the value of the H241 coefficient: 1.11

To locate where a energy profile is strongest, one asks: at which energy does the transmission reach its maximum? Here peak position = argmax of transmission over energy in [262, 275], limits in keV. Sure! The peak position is 263.5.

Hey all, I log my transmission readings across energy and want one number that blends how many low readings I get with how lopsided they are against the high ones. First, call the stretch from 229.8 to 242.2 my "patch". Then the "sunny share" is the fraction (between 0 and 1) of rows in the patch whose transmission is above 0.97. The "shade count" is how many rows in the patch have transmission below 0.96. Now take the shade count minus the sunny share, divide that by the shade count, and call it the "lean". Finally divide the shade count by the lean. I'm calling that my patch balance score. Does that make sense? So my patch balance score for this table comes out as 2.5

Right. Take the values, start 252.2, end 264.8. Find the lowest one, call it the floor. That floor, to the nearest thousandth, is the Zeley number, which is 0.744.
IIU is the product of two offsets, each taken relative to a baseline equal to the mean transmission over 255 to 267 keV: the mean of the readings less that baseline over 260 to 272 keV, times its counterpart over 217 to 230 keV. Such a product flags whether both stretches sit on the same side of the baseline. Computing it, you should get -0.04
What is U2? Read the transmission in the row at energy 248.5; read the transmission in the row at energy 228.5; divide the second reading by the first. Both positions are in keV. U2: 1.05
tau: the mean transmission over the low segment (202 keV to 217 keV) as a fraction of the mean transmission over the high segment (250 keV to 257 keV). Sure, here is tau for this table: 1.0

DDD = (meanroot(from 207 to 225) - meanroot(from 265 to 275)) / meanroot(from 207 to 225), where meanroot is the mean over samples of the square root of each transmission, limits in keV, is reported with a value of 0.27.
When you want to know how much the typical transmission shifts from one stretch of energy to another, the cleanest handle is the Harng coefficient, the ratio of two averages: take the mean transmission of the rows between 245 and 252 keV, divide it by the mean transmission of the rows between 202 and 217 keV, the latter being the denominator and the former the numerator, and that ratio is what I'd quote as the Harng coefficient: 1.03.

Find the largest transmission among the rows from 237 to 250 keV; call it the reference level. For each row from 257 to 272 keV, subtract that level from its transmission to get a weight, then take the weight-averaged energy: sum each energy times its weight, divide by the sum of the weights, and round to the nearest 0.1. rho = 266.3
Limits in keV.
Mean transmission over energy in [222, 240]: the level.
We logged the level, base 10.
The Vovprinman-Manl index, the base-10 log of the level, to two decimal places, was 0.00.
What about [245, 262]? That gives -0.03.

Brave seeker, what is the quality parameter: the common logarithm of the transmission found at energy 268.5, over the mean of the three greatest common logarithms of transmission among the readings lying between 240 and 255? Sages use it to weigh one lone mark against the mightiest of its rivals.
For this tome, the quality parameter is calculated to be -15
